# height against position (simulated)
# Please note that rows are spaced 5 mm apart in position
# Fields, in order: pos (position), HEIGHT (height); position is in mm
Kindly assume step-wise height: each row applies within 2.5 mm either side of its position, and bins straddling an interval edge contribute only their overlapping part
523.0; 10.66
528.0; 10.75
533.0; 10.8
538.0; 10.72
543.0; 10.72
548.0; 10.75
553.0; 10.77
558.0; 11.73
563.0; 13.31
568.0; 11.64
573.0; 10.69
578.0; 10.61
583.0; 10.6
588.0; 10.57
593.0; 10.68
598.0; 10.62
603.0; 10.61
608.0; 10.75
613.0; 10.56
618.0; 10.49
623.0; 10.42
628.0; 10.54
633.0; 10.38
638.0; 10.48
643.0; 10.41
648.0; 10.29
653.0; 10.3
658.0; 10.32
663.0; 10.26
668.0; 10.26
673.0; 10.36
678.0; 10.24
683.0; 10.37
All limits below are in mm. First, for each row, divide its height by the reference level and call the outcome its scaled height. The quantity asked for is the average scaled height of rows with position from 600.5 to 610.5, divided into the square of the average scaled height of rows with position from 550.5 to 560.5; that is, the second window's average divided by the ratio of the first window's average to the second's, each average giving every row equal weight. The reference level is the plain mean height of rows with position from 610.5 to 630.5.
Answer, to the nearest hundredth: 1.13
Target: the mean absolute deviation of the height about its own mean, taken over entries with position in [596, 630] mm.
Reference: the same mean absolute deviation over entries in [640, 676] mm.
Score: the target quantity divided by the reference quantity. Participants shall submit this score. 2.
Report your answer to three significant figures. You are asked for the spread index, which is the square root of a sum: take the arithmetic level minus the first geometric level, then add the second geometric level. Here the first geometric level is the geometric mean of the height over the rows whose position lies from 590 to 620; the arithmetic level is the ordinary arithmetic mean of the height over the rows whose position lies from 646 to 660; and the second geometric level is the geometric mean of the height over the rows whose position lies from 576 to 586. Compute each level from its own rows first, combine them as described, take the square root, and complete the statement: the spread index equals 3.21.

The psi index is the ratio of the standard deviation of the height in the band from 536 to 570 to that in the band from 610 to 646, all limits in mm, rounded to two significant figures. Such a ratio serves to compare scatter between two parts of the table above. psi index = 14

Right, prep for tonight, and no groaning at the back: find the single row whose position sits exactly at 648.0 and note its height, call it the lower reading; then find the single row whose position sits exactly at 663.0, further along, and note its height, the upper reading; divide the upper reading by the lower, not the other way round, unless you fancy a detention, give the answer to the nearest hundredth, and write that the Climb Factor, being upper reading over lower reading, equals 1.00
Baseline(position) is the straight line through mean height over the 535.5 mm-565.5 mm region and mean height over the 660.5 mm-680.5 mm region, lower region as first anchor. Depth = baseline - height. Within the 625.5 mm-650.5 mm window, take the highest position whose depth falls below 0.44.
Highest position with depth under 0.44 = 648.0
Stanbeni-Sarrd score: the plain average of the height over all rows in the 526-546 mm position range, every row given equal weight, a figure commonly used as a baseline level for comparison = 10.7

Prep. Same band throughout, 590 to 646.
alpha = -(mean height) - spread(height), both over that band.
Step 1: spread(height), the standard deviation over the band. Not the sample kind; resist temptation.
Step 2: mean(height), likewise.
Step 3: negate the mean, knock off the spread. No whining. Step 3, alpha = -10.7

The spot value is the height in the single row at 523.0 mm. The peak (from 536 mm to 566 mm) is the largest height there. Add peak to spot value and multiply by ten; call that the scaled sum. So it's 240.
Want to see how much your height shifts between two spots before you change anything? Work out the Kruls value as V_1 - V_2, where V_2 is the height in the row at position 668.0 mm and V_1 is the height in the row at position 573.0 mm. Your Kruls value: 0.43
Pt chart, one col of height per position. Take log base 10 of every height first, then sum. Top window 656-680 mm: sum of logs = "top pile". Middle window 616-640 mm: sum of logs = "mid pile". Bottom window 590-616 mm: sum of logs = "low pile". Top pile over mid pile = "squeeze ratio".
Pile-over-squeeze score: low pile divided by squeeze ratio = 5.17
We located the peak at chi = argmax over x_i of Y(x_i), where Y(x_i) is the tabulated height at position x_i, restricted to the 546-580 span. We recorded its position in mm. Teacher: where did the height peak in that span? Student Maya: 563.0 mm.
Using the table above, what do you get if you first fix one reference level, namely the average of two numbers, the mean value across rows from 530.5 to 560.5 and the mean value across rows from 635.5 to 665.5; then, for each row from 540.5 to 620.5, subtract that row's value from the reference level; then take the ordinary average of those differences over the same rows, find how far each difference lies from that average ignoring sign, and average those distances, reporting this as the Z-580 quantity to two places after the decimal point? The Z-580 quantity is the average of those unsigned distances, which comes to 0.48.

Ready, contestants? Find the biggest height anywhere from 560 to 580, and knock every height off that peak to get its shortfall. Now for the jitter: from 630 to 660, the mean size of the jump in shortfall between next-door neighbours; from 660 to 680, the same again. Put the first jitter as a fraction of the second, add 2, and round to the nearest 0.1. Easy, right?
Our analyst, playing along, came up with 2.9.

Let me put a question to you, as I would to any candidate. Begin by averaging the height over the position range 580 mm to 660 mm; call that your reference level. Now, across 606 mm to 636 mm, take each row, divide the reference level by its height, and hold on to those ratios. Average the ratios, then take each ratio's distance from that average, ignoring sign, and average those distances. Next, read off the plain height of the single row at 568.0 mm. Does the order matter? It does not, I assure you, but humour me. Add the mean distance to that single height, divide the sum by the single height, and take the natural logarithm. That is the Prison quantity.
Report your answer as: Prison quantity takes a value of 0.0008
